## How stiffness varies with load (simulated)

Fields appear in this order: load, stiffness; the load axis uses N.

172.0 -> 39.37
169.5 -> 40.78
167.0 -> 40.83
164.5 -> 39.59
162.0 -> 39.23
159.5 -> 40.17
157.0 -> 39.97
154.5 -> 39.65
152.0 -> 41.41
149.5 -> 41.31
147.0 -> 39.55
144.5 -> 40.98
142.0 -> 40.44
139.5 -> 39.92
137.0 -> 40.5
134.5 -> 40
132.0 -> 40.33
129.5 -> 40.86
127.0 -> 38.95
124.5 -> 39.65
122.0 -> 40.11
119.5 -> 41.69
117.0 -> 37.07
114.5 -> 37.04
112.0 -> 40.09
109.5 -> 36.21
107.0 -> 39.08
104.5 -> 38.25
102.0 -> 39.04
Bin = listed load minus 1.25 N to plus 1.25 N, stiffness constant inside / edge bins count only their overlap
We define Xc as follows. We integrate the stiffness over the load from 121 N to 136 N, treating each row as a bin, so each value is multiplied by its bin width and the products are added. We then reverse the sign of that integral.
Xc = -600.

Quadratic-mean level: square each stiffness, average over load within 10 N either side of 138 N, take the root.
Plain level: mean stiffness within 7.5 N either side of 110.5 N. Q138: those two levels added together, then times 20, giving 1566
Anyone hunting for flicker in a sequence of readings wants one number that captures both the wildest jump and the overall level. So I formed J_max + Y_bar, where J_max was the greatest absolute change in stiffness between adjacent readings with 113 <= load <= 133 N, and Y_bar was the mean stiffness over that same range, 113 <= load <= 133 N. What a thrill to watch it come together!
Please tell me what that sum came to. 44.1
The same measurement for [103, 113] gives 42.3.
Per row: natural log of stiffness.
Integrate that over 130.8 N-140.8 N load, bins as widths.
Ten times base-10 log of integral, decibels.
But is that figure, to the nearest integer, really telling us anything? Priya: 16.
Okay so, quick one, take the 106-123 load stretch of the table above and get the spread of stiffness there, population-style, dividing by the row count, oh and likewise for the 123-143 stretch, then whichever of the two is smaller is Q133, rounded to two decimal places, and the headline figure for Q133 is 0.56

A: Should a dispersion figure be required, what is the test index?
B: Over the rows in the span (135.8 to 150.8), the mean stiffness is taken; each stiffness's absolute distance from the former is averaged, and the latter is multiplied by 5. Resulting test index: 2.4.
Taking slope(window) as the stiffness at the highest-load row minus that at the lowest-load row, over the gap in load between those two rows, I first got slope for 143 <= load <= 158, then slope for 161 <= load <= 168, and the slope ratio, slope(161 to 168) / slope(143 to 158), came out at -4.0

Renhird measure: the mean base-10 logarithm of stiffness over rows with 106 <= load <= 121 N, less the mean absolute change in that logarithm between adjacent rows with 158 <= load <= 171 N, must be 1.58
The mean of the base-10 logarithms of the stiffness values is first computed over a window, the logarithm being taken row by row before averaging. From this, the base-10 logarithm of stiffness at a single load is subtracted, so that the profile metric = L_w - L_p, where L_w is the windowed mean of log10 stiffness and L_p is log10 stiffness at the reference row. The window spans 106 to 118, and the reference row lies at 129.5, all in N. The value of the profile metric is -0.033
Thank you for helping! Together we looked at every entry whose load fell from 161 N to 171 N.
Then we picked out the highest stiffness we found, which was 40.83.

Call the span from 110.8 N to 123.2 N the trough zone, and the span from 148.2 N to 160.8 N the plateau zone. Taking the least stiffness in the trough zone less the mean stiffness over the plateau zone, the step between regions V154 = -3.5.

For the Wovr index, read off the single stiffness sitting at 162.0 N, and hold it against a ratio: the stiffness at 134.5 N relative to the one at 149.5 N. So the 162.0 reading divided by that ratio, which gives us 40.5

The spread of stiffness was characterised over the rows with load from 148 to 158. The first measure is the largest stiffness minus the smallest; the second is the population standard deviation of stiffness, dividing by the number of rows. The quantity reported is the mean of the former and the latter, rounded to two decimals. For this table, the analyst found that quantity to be 1.27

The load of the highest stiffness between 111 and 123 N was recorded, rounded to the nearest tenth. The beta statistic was 119.5 N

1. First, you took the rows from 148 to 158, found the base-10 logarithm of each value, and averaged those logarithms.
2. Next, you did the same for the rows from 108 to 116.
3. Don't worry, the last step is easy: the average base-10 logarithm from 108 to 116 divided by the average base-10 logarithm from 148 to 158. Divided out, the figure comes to 0.98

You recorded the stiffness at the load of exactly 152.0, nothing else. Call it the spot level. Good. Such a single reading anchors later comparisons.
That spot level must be 41.41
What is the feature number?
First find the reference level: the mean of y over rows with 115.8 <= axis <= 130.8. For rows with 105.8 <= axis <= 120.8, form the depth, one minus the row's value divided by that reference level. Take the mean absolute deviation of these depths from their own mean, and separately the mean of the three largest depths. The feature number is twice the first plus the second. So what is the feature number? 0.16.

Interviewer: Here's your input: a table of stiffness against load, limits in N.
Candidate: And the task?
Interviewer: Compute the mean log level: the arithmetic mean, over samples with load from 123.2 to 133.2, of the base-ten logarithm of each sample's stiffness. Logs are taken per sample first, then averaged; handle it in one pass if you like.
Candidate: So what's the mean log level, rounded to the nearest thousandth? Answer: 1.601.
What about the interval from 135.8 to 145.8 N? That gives 1.607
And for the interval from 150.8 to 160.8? 1.605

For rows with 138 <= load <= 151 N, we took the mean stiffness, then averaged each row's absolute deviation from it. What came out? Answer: 0.56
